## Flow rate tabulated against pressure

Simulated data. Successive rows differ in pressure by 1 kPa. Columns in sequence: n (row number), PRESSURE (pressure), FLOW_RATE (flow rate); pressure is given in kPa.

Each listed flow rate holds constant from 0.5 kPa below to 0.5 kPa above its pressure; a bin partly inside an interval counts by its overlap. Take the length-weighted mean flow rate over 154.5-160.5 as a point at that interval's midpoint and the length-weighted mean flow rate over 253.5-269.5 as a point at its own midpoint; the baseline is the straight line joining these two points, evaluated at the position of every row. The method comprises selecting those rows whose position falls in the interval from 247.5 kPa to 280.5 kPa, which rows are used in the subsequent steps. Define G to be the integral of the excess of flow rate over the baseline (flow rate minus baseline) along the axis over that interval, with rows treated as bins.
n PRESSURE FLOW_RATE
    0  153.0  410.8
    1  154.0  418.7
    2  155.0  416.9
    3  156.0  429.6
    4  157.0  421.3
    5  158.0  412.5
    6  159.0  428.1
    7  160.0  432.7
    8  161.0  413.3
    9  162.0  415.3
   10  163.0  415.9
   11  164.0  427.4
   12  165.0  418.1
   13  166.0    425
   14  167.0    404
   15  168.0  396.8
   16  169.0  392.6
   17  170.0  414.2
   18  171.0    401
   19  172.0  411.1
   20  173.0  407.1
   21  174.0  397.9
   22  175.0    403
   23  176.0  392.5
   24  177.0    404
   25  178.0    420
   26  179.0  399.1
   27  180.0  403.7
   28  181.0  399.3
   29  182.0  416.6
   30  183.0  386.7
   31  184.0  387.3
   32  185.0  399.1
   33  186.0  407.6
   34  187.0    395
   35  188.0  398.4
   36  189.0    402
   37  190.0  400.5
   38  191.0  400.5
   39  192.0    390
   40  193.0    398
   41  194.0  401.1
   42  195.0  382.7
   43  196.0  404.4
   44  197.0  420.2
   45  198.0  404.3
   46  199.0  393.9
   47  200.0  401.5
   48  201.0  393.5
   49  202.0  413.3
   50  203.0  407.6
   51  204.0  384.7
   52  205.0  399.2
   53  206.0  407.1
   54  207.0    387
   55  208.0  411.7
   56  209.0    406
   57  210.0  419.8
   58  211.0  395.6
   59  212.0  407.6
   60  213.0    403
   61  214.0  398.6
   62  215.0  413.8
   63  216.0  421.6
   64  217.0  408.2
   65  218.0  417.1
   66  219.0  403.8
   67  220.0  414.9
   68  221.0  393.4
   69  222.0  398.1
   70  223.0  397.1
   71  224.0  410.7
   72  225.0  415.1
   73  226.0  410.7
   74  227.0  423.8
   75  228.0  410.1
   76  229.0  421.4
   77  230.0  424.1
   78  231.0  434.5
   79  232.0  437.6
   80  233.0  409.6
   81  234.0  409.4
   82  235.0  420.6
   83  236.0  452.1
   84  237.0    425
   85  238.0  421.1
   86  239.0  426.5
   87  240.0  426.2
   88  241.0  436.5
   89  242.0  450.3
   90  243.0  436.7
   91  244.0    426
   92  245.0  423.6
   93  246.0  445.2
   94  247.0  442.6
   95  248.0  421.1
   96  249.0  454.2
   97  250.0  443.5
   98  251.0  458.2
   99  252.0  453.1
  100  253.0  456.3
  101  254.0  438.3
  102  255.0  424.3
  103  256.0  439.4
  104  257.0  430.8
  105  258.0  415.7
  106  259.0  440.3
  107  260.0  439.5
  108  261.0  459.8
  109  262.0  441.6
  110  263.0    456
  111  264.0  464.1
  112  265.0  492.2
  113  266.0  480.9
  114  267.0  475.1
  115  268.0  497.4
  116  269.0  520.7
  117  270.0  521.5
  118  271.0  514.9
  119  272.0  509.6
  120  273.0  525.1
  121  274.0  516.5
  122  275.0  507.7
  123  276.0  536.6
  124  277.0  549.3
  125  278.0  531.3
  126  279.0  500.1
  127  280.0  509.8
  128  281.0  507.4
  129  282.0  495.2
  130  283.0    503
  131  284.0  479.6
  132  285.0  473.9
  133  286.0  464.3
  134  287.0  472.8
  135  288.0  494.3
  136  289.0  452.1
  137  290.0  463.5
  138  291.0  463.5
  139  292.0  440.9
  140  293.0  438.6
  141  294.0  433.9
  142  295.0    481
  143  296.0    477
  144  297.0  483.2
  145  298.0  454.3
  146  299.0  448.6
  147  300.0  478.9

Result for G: 609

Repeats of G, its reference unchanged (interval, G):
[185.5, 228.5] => -1529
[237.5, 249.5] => -207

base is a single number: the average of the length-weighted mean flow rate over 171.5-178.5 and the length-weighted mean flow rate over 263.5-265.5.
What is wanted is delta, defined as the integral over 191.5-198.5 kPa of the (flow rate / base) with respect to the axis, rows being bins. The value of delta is 6.34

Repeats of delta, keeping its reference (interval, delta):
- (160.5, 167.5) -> 6.61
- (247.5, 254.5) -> 7.08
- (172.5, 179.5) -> 6.39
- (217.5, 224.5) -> 6.42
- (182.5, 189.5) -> 6.29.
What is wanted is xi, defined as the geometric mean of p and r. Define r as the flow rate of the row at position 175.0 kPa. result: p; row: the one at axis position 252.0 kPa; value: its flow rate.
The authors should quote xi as 427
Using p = 453.1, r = 403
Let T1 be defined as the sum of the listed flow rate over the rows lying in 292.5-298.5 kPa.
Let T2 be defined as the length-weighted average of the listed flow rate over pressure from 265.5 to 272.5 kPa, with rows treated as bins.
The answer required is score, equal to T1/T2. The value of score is 5.5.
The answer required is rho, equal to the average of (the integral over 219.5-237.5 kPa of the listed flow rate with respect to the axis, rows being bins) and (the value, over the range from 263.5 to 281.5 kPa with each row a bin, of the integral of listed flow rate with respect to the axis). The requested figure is 8334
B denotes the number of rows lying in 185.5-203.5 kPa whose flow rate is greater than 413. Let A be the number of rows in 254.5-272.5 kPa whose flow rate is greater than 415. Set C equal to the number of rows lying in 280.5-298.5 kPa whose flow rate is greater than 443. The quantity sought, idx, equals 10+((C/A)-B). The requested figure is 9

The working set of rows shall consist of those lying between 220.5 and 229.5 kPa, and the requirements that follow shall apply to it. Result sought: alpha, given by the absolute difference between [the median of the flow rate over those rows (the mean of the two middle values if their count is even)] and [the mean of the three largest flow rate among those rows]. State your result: 9.4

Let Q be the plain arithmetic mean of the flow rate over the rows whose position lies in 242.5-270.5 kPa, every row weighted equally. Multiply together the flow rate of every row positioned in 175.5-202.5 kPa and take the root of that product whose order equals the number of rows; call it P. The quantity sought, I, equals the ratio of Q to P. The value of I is 1.13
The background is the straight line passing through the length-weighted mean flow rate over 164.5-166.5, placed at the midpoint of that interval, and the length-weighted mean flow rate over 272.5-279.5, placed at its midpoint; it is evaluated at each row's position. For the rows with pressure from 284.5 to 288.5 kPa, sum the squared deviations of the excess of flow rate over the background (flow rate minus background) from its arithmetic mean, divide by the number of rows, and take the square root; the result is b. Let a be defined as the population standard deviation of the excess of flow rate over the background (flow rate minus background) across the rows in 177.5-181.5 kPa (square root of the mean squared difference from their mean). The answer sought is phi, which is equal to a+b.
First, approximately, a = 9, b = 10.3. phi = 19.7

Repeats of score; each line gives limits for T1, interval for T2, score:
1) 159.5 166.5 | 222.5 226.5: 7.2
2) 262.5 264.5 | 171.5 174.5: 2.3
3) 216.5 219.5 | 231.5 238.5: 2.9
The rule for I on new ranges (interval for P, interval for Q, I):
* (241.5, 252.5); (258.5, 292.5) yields 1.11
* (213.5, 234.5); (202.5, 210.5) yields 0.98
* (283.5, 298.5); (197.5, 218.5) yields 0.87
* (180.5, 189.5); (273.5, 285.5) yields 1.28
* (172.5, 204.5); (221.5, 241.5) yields 1.05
